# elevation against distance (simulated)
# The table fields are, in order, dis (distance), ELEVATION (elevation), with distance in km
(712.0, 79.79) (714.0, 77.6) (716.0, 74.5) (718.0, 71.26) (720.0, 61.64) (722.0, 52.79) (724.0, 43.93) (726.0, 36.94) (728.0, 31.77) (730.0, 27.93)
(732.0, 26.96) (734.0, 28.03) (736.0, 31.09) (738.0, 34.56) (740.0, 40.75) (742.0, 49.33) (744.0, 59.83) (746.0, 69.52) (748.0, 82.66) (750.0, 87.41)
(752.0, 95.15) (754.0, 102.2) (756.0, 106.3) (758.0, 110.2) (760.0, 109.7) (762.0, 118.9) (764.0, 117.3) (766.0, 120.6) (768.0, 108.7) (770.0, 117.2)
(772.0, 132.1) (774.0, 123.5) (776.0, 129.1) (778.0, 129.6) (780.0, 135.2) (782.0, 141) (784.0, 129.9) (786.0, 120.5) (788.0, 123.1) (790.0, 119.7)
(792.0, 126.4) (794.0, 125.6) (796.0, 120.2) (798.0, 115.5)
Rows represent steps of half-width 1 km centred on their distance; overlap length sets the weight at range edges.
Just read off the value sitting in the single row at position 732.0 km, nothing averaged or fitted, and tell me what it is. 26.96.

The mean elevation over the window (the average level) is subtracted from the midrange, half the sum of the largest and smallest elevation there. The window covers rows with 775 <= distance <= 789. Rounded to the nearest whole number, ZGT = 1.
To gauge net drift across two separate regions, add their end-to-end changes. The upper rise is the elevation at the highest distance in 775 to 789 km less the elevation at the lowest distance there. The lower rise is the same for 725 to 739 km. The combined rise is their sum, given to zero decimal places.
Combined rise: -8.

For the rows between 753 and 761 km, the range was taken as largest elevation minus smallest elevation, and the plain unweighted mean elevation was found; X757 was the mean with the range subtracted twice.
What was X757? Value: 91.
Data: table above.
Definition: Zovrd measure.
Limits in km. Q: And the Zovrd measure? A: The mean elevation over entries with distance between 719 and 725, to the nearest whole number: 53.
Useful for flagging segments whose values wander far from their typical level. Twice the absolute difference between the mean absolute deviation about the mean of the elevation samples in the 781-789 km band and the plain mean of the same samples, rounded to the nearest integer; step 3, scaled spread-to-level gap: 244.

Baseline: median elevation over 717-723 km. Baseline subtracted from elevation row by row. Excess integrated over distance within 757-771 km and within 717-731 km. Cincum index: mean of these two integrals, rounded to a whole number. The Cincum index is 266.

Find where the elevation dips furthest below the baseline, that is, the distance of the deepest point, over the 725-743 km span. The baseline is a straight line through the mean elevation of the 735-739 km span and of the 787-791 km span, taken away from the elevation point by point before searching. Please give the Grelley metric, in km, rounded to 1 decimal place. 736.0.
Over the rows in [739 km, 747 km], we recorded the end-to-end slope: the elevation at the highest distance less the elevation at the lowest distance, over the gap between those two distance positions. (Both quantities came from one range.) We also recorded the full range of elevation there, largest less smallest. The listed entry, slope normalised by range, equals 0.17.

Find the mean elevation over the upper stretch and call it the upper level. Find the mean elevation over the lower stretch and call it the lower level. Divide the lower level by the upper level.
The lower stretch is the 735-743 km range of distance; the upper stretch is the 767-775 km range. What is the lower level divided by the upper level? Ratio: 0.32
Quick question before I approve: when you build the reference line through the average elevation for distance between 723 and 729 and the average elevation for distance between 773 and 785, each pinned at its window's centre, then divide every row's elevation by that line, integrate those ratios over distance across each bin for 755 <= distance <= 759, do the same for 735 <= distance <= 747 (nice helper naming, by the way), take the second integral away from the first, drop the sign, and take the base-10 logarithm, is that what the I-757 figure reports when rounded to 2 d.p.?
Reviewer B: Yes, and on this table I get 0.61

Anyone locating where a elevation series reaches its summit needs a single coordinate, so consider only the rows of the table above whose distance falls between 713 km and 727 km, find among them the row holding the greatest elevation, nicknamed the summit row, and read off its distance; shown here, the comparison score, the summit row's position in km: 714.0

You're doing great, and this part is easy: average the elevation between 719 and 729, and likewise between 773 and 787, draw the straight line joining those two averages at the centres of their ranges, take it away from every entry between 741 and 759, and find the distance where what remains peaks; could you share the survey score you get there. 758.0 km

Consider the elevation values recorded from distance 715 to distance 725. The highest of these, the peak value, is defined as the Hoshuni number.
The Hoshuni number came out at 74.5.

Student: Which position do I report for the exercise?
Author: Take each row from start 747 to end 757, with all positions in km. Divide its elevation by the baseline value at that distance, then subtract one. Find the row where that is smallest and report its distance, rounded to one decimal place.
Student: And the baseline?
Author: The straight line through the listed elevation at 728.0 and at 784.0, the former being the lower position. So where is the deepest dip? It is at 748.0 km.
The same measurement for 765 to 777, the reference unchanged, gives 768.0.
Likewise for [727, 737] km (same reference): 734.0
